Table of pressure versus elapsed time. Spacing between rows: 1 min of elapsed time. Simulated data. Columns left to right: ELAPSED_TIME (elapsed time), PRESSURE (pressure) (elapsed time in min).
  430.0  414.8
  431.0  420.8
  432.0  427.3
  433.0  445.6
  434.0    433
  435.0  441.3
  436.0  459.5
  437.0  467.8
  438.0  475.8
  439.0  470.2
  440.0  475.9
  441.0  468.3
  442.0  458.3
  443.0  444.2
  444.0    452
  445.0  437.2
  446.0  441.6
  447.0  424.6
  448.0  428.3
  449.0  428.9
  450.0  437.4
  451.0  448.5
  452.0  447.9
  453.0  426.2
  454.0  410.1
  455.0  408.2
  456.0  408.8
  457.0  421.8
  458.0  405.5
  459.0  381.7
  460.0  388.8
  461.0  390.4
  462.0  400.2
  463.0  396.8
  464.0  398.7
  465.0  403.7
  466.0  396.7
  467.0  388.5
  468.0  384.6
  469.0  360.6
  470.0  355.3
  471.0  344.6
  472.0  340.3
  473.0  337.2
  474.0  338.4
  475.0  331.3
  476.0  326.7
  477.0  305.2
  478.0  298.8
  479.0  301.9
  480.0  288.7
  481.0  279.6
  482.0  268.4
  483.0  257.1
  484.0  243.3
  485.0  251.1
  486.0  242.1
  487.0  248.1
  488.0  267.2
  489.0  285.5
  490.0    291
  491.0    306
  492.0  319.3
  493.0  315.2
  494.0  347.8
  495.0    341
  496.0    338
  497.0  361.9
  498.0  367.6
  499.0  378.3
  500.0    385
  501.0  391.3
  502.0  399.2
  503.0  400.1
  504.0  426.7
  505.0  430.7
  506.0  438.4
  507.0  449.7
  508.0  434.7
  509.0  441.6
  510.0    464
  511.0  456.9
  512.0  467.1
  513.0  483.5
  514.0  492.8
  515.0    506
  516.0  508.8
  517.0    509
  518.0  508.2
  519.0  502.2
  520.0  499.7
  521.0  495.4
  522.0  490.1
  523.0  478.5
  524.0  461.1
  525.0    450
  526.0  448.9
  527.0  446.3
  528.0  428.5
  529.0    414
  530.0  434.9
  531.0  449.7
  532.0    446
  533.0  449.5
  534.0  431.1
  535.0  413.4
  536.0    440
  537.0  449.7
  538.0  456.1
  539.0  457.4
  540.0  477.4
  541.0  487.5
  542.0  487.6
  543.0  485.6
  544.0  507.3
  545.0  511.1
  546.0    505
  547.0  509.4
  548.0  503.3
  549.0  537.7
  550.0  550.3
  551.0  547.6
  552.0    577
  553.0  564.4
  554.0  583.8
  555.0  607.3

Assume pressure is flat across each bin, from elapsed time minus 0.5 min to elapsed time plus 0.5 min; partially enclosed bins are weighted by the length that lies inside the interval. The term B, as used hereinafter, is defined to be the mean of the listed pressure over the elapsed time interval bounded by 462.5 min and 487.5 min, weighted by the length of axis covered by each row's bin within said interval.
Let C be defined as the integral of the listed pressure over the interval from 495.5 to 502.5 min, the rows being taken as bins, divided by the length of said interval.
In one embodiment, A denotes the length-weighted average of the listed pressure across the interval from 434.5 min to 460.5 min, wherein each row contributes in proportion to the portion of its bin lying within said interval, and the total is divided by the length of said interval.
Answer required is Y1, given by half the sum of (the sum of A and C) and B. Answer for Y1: 567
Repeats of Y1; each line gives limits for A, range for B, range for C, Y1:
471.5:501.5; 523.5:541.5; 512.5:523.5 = 628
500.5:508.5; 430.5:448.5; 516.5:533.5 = 668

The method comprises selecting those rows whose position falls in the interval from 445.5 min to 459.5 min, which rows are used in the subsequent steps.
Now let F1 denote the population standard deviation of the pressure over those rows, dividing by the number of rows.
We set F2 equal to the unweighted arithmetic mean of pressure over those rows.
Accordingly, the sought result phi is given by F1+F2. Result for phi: 441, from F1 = 18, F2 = 423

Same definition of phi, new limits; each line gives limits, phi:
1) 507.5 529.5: 501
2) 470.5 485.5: 335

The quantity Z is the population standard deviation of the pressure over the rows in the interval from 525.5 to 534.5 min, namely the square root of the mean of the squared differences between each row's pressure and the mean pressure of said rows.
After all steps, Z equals 12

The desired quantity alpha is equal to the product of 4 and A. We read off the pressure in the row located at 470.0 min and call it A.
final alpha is 1421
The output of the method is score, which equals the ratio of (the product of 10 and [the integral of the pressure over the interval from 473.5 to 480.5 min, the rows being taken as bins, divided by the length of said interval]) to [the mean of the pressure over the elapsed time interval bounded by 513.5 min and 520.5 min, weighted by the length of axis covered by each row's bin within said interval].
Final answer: 6.2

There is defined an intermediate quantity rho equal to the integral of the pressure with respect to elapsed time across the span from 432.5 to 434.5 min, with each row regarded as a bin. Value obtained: 879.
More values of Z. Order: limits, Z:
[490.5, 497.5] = 18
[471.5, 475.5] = 3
